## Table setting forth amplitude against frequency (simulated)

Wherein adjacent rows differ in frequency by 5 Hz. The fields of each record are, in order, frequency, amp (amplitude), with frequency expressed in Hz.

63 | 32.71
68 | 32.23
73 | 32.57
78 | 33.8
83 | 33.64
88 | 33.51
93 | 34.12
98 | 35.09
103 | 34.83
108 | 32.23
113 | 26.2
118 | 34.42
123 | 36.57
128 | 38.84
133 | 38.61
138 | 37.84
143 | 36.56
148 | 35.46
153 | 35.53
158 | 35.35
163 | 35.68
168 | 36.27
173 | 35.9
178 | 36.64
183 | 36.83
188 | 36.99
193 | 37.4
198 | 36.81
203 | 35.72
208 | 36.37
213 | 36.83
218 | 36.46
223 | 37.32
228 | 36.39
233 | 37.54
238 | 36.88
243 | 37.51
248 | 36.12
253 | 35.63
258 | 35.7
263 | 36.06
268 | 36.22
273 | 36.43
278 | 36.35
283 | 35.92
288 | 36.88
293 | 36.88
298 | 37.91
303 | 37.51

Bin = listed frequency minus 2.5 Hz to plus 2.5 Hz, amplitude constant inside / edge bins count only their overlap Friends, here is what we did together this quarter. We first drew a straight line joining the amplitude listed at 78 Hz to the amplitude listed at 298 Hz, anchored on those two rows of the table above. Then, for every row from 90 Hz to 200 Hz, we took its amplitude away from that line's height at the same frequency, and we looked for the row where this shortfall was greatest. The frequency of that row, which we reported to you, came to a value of 113 Hz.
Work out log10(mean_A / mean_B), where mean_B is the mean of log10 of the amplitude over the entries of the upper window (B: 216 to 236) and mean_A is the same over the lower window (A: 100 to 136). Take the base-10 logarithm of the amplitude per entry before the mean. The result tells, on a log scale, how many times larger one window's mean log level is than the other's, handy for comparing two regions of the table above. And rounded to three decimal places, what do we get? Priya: -0.009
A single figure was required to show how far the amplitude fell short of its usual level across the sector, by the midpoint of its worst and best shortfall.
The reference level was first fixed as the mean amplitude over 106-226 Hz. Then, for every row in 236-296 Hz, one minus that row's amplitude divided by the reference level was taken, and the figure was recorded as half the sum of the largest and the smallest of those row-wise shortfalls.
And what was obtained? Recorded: -0.017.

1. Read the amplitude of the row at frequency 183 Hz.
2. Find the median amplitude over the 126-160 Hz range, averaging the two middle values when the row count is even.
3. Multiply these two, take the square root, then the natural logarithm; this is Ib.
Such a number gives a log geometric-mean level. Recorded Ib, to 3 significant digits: 3.60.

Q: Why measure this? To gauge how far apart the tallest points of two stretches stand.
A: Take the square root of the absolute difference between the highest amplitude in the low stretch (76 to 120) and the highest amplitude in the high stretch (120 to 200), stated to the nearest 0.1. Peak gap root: 1.9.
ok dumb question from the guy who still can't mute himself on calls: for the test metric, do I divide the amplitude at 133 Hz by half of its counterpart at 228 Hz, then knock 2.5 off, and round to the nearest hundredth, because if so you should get -0.38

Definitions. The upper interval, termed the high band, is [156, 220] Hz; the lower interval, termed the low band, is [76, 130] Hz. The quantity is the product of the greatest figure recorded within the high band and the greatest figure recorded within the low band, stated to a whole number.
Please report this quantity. 1453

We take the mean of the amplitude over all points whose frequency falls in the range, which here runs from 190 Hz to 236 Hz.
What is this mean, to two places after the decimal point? 36.76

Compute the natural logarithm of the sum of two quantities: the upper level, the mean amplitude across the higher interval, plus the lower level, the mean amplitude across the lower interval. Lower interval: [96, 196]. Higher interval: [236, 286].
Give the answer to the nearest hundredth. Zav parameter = 4.28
